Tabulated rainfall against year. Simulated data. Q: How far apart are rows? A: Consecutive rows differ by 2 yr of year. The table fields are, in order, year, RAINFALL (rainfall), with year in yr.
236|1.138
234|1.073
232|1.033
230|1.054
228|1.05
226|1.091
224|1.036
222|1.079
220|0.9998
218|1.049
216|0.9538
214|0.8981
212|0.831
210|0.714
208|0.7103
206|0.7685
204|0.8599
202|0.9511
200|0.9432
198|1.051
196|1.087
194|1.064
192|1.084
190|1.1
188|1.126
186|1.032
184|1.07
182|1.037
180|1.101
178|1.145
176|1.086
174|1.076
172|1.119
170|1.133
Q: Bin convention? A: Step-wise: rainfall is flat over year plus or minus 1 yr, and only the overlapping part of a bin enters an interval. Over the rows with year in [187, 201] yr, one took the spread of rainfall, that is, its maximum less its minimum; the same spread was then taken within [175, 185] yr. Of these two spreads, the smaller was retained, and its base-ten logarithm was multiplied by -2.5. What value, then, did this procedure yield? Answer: 2.4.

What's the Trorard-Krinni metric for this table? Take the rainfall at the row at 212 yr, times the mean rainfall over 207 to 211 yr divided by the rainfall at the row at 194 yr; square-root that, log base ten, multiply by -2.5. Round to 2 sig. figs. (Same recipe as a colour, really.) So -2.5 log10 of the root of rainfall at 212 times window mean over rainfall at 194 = 0.32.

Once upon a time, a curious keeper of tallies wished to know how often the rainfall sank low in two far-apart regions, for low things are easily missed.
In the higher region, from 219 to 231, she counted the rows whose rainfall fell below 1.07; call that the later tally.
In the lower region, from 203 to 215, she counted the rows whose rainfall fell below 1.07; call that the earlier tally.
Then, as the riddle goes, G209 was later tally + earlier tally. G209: 10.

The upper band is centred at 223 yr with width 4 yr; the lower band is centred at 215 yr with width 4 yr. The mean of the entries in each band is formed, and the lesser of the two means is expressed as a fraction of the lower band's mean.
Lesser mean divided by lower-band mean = 1.00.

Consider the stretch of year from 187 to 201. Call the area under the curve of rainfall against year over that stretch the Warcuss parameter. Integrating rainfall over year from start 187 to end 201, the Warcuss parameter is 14.9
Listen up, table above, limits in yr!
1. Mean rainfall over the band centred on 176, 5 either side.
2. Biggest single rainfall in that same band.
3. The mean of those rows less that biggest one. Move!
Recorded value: -0.040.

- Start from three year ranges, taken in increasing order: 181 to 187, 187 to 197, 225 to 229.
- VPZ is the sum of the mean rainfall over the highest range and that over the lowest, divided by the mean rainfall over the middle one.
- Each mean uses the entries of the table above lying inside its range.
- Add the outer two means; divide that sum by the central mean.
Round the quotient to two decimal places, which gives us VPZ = 1.94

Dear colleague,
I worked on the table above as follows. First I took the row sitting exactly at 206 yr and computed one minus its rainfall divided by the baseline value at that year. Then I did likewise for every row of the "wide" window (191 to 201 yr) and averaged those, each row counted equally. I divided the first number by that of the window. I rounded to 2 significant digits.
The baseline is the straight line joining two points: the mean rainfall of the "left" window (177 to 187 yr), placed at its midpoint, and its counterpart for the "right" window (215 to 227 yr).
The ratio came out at 18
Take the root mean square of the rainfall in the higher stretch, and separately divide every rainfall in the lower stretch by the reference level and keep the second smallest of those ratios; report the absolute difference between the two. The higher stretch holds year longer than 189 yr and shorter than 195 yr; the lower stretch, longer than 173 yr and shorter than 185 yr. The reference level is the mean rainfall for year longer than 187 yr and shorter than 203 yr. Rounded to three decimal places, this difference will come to 0.064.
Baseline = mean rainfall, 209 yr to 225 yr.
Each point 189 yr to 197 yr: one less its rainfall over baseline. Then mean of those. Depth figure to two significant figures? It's -0.15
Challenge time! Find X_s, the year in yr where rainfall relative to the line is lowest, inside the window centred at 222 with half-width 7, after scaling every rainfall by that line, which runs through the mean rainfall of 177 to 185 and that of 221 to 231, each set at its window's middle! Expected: 216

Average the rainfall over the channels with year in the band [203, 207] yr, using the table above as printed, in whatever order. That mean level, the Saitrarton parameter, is 0.814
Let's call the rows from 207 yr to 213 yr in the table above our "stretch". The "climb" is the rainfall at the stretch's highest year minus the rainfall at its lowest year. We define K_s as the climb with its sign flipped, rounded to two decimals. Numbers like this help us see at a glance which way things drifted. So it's -0.12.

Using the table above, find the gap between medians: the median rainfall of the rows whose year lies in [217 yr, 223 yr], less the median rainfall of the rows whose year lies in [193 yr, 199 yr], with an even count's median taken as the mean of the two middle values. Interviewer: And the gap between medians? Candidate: -0.015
